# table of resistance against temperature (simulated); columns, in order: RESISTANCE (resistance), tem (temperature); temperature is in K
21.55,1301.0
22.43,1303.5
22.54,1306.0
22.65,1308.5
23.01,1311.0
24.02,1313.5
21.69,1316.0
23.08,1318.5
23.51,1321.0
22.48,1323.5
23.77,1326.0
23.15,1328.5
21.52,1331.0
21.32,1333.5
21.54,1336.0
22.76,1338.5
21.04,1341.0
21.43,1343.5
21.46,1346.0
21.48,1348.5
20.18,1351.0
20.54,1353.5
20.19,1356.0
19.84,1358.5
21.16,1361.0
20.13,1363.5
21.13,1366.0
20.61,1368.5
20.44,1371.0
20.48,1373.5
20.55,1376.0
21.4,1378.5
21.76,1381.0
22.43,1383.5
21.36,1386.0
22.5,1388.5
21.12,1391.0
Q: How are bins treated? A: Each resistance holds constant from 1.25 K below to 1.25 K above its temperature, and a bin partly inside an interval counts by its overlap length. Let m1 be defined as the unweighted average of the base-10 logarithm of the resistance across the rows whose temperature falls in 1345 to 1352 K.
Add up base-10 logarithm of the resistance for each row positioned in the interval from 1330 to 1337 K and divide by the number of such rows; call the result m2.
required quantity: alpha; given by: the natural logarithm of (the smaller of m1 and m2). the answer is 0.280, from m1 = 1.323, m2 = 1.33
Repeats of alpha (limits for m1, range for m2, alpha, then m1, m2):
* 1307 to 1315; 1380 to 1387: 0.292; 1.366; 1.34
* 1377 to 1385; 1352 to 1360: 0.266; 1.340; 1.31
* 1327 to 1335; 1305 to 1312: 0.294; 1.342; 1.36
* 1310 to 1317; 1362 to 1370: 0.273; 1.360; 1.31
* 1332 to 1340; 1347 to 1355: 0.275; 1.340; 1.32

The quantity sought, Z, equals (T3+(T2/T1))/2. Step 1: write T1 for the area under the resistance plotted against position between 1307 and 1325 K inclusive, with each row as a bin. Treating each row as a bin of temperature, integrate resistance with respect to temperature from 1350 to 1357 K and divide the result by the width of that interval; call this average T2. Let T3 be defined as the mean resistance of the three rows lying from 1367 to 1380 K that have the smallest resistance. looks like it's 10.3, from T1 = 413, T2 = 20.3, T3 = 20.5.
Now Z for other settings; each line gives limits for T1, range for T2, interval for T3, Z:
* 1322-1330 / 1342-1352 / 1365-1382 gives 10.3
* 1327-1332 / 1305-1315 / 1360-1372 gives 10.3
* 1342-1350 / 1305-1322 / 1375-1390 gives 10.6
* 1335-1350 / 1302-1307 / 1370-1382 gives 10.3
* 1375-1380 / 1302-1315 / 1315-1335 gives 10.9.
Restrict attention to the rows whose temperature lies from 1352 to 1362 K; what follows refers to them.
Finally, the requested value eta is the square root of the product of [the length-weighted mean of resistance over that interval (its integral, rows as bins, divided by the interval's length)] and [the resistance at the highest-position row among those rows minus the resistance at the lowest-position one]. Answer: 3.6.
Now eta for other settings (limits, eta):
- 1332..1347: 1.7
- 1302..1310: 2.2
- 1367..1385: 6.2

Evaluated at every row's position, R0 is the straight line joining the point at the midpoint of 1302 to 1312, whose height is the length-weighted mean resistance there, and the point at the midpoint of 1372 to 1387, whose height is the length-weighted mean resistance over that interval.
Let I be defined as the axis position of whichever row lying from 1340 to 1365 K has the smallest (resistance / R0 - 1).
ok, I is 1358.5 K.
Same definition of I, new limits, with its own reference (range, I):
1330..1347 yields 1341.0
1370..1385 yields 1371.0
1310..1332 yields 1316.0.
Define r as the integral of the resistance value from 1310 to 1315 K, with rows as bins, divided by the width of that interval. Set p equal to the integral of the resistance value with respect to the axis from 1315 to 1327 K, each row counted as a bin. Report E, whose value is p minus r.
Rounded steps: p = 275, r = 23.4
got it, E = 252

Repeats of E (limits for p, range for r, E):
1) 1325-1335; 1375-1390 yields 202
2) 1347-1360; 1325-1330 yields 243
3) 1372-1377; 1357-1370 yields 82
